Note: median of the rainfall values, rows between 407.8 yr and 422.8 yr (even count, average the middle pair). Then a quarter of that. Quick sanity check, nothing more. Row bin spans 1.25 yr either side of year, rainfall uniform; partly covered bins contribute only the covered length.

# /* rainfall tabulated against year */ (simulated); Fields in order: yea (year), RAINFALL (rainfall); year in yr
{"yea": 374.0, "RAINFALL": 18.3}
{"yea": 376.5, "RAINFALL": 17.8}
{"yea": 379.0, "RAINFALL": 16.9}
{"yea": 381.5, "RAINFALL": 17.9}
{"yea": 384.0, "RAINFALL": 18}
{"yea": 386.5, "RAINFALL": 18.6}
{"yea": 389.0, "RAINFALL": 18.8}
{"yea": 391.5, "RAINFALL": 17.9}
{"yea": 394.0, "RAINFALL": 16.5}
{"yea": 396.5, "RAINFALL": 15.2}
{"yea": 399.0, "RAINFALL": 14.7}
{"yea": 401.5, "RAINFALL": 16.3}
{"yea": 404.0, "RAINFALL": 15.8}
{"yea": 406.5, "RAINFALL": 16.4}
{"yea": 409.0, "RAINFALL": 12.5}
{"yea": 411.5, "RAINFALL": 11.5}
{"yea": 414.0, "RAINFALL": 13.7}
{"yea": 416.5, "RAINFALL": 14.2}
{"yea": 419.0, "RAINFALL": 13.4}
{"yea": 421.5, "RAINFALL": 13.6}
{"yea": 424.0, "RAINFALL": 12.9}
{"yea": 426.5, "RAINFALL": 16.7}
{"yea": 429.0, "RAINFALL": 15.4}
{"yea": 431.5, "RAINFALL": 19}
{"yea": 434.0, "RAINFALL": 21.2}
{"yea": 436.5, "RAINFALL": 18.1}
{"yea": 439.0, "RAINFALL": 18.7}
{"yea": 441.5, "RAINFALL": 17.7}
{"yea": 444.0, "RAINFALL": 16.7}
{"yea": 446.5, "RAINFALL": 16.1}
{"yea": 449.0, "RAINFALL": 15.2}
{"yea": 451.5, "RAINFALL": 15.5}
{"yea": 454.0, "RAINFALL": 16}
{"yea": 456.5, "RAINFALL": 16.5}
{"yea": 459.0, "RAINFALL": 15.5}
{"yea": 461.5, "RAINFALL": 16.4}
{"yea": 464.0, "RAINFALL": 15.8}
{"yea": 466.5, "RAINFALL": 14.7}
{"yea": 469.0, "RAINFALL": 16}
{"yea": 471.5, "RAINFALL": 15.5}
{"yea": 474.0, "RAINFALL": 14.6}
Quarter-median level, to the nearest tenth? 3.4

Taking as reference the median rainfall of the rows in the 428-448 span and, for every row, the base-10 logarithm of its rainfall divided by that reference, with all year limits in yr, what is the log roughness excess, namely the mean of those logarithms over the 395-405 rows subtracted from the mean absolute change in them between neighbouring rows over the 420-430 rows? 0.12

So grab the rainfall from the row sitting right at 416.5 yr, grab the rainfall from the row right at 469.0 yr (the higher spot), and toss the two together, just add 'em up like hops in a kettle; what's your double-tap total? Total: 30.2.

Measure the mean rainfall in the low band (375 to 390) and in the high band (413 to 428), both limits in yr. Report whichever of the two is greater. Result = 18.0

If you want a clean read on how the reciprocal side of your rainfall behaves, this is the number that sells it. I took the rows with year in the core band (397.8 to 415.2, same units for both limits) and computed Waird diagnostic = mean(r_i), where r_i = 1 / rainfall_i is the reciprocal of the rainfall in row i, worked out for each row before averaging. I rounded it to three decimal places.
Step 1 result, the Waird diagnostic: 0.071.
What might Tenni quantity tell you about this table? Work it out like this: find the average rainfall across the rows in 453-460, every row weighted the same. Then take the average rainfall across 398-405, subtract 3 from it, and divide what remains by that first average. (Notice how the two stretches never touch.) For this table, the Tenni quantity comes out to 0.79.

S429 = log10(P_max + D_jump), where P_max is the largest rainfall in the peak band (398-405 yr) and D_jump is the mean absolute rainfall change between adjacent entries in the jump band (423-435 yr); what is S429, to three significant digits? 1.28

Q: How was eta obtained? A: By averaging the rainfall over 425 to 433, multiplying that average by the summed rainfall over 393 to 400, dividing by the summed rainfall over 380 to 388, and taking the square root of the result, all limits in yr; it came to 3.8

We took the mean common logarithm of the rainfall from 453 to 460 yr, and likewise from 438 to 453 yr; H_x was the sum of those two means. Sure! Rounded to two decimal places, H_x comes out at 2.42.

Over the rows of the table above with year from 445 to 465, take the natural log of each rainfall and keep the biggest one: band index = 2.80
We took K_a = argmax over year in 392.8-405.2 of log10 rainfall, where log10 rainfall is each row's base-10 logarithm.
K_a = 394.0 yr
